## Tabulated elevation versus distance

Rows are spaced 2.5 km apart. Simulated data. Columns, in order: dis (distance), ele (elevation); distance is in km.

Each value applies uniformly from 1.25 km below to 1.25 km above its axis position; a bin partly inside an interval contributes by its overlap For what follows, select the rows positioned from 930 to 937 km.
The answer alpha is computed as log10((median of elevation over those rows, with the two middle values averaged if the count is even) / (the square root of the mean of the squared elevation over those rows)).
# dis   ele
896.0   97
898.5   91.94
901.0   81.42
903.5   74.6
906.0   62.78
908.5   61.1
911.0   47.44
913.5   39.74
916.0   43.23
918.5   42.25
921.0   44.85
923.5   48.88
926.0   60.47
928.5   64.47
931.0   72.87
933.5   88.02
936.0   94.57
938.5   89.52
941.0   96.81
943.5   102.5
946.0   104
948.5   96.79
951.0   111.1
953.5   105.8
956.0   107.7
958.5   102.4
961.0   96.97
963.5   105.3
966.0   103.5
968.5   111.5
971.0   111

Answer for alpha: 0.012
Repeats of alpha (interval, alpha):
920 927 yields -0.025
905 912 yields 0.026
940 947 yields 0.006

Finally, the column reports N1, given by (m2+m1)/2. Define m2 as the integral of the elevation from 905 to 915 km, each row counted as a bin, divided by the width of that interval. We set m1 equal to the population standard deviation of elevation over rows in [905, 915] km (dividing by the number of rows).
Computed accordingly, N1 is 31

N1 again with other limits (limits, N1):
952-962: 54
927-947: 51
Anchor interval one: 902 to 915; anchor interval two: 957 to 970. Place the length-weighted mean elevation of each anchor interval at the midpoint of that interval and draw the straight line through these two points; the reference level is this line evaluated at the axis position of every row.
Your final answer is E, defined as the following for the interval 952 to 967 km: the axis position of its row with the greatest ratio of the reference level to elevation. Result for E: 961.0 km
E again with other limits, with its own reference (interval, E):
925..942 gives 926.0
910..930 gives 918.5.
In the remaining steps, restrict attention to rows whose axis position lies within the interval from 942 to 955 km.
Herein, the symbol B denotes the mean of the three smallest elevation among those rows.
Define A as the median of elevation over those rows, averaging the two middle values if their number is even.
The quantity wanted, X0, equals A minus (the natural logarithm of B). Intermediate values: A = 104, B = 101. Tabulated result 99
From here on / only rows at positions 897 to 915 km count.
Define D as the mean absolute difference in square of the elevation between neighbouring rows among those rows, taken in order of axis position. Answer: 1146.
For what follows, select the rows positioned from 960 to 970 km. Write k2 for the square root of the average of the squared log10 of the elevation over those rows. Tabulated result 2.018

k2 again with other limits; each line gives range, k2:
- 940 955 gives 2.012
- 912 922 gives 1.628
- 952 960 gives 2.022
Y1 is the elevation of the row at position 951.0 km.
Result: 111.1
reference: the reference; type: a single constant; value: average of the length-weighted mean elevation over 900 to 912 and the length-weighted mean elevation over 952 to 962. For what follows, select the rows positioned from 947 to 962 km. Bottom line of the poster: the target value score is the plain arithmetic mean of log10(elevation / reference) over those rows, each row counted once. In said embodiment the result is 0.09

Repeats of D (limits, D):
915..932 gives 601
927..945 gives 1368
